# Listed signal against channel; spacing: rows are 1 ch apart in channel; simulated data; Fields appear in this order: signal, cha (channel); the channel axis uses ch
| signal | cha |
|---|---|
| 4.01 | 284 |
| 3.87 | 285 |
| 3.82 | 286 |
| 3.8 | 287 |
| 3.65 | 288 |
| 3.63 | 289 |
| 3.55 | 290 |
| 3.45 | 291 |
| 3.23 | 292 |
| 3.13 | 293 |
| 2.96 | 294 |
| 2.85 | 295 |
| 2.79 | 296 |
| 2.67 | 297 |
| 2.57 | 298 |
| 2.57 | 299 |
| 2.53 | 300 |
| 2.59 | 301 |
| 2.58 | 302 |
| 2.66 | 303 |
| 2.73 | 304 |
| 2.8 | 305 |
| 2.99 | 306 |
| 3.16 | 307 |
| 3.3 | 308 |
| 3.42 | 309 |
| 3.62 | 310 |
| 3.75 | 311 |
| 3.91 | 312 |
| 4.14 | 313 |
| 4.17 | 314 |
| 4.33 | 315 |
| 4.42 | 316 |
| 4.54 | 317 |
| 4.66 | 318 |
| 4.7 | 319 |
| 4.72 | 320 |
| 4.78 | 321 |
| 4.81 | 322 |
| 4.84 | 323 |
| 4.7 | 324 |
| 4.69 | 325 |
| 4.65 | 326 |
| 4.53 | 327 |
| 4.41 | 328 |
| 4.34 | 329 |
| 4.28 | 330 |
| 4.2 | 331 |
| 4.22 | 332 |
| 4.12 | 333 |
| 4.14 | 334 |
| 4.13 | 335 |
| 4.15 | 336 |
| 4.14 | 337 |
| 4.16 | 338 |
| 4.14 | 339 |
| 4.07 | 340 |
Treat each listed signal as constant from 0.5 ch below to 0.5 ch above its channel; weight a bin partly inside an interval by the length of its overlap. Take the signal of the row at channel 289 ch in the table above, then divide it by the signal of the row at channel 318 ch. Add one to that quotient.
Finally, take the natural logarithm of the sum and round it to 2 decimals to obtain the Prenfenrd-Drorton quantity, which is 0.58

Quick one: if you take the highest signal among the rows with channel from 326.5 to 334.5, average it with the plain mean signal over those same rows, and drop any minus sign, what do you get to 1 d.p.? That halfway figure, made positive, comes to 4.4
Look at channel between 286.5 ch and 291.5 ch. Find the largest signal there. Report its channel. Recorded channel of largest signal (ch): 287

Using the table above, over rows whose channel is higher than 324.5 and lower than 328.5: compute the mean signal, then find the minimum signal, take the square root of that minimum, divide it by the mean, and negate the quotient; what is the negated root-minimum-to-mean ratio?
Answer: -0.46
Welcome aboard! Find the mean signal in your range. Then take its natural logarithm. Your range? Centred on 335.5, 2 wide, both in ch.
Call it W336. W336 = 1.42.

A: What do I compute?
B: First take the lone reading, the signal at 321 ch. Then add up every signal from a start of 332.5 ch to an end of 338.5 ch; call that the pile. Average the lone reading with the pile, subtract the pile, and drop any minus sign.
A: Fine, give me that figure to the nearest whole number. 10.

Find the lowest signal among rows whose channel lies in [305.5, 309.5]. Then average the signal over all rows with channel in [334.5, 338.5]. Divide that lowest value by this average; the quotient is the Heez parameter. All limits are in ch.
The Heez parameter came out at 0.72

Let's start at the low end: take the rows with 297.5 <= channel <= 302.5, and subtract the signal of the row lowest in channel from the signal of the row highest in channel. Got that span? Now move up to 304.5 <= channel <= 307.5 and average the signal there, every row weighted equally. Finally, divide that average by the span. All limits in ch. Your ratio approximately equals 298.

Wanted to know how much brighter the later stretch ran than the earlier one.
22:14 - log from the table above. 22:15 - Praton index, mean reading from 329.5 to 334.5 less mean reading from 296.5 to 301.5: 1.6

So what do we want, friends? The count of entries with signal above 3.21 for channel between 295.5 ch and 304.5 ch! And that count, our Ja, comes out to 0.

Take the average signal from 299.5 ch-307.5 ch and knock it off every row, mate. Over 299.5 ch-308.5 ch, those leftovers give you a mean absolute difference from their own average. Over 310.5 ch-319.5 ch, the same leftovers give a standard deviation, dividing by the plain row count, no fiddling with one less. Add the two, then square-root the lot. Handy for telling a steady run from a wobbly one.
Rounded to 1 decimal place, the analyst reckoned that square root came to 0.7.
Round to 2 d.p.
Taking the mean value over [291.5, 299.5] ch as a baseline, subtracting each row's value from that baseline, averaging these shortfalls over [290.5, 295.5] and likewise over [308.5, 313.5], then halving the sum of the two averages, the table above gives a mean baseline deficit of -0.60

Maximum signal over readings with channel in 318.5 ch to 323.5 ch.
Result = 4.84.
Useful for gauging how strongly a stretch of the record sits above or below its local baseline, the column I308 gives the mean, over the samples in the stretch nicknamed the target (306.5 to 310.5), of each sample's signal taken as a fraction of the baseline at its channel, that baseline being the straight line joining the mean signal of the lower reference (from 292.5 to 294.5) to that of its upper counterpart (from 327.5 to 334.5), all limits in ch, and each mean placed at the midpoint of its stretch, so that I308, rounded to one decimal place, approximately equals 1.0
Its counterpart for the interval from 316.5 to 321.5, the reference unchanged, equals 1.2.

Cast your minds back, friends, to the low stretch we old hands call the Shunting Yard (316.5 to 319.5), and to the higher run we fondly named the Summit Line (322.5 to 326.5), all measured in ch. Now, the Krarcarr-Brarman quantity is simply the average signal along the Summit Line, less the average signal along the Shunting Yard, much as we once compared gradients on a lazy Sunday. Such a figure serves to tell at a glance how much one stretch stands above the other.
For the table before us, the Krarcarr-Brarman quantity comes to 0.1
